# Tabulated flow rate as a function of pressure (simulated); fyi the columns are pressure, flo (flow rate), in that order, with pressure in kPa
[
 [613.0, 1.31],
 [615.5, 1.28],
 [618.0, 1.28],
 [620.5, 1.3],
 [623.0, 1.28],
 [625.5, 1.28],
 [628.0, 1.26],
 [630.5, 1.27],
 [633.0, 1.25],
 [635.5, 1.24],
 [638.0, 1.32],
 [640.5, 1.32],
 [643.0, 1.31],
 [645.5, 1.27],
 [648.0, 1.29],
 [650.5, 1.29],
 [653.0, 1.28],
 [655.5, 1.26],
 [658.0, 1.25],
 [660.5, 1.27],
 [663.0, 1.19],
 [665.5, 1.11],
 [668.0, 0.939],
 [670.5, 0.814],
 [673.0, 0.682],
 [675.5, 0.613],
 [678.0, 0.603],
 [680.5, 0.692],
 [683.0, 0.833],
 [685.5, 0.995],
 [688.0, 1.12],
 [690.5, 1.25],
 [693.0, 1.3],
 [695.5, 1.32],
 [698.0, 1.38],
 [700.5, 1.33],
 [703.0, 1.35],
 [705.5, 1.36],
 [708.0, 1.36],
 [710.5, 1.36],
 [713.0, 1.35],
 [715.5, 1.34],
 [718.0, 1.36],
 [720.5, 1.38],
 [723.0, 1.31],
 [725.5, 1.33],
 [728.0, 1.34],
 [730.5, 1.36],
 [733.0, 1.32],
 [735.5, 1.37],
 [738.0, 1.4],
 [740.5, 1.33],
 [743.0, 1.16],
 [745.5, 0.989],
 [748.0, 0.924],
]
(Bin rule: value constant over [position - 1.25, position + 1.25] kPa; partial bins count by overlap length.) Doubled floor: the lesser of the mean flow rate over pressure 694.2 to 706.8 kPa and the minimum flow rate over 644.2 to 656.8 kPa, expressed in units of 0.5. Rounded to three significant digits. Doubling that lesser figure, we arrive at 2.52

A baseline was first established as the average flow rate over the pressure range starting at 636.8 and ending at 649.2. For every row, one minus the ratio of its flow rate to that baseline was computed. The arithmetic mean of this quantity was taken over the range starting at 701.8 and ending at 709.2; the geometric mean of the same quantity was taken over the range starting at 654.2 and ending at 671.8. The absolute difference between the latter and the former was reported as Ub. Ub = 0.13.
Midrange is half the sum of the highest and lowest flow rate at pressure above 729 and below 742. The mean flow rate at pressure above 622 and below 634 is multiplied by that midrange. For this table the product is 1.7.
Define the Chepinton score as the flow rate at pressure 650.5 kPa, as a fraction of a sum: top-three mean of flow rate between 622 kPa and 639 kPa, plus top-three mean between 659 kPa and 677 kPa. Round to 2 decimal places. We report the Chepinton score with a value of 0.52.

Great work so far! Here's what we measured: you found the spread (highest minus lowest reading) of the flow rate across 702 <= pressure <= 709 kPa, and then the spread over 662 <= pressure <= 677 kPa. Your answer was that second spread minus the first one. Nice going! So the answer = 0.6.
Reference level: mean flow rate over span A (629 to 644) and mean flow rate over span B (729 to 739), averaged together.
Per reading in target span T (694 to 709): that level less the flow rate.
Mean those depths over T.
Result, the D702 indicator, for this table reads -0.03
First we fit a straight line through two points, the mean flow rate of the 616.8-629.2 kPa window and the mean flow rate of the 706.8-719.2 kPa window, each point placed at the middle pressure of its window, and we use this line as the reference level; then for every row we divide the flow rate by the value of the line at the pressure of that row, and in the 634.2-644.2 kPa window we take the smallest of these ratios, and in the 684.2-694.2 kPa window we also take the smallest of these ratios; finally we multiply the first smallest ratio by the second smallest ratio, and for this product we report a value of 0.72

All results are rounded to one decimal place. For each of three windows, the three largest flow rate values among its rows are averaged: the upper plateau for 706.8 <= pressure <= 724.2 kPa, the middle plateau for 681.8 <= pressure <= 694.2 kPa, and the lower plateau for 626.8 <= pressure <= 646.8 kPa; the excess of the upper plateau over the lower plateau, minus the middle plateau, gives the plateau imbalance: -1.2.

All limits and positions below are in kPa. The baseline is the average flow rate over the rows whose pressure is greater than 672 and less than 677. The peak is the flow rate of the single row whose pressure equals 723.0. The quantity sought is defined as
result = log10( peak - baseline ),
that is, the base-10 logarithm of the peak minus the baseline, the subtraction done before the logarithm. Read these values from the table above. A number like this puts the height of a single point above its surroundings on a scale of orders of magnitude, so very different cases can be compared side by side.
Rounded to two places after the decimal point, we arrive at -0.18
